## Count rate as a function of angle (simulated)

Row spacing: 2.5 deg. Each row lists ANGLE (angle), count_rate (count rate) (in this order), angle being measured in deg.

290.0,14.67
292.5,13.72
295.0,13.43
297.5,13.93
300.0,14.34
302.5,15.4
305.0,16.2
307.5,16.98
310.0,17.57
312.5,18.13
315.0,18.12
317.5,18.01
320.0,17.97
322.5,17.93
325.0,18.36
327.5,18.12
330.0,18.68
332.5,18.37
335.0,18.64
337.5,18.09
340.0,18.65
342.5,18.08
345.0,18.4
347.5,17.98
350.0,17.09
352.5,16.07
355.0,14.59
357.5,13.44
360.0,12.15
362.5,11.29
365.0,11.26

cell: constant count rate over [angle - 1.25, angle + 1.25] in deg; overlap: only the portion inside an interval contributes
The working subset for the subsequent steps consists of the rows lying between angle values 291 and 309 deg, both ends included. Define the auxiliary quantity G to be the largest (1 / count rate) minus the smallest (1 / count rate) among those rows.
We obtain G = 0.016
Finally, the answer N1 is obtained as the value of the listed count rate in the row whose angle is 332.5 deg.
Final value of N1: 18.37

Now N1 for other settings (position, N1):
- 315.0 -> 18.12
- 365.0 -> 11.26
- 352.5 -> 16.07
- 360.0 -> 12.15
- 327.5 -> 18.12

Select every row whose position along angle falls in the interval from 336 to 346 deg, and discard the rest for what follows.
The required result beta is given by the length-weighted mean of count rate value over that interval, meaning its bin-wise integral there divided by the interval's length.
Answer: 18.3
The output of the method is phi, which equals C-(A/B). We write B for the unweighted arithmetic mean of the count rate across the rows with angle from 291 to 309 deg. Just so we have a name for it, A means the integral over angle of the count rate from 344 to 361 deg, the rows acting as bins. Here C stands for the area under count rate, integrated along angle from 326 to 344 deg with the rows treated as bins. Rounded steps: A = 267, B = 14.9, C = 331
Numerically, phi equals 313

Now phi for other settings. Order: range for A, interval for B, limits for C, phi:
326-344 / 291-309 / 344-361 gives 244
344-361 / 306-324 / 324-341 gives 298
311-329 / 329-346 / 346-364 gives 246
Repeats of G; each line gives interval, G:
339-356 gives 0.015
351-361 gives 0.020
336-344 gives 0.002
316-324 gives 0.000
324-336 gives 0.002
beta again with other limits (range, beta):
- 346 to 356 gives 16.5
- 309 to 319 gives 18.0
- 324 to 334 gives 18.4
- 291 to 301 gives 13.9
